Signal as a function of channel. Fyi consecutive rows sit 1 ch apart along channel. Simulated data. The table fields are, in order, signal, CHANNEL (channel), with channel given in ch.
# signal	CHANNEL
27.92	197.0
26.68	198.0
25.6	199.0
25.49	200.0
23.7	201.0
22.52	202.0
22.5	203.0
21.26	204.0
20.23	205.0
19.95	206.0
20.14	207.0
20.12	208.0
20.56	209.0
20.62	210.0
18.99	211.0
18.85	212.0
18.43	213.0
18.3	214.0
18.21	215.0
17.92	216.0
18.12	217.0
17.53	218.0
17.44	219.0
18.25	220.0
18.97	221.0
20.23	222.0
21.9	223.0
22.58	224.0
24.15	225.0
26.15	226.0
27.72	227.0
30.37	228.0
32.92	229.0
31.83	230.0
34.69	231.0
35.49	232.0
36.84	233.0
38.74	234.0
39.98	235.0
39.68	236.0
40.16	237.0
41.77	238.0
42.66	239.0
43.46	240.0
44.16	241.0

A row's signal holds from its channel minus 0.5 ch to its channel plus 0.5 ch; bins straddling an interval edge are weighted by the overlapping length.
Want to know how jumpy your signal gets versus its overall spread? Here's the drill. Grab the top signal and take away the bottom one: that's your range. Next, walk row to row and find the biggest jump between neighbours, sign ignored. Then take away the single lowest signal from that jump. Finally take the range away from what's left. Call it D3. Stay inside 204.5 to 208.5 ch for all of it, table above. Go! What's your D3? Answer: -20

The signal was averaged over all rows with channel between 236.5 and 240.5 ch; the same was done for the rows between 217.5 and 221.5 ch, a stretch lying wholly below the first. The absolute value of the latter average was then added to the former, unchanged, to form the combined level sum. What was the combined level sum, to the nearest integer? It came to 60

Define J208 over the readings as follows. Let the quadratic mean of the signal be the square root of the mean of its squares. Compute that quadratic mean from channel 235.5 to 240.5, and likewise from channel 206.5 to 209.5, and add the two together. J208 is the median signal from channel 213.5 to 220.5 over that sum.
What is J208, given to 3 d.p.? 0.293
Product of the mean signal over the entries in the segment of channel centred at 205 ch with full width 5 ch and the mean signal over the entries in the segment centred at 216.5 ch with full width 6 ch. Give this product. 373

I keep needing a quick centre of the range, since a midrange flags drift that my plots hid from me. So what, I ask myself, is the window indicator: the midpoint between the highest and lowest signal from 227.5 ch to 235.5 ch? 35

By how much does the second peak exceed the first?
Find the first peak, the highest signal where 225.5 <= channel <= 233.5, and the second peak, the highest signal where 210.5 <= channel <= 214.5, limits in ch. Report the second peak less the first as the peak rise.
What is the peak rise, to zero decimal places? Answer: -18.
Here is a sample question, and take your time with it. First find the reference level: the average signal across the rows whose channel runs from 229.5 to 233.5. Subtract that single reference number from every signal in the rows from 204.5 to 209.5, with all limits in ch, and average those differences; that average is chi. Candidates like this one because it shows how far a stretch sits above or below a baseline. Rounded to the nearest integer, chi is -15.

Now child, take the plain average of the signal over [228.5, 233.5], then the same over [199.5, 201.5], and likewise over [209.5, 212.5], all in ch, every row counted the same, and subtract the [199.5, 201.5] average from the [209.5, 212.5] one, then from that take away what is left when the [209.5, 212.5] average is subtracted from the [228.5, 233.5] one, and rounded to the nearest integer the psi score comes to -20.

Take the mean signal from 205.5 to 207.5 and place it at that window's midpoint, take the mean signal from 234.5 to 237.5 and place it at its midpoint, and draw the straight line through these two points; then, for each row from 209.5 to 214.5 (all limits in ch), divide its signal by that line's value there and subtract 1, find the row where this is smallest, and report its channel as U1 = 214.0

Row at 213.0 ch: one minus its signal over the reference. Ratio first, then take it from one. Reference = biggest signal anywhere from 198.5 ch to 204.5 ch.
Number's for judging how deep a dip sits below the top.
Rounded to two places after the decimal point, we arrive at 0.28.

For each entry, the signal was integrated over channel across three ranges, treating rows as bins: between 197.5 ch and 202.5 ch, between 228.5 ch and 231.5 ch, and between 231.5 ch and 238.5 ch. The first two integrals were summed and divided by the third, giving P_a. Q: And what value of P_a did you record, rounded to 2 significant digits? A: 0.82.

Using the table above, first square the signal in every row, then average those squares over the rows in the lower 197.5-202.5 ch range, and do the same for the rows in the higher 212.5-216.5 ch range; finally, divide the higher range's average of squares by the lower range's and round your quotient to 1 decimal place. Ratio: 0.5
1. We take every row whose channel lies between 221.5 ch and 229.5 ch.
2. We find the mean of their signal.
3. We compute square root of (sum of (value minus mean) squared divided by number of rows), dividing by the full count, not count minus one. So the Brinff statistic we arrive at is 4.1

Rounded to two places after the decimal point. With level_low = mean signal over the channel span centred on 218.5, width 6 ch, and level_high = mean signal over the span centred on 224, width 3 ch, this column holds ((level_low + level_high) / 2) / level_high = 0.89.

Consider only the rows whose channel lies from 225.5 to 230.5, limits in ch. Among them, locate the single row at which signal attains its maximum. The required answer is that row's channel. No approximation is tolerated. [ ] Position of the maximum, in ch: 229.0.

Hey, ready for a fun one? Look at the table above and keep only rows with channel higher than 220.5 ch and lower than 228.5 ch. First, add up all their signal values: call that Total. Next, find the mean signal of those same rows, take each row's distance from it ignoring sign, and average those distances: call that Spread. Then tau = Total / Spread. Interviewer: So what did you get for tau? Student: 62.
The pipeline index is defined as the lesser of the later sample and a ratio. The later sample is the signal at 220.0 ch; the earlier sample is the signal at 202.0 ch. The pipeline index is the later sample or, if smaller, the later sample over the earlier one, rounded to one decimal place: 0.8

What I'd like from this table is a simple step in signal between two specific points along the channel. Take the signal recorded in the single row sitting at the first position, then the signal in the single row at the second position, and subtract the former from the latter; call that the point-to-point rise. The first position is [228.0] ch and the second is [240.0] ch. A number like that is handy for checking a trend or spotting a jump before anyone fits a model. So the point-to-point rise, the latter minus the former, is 13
